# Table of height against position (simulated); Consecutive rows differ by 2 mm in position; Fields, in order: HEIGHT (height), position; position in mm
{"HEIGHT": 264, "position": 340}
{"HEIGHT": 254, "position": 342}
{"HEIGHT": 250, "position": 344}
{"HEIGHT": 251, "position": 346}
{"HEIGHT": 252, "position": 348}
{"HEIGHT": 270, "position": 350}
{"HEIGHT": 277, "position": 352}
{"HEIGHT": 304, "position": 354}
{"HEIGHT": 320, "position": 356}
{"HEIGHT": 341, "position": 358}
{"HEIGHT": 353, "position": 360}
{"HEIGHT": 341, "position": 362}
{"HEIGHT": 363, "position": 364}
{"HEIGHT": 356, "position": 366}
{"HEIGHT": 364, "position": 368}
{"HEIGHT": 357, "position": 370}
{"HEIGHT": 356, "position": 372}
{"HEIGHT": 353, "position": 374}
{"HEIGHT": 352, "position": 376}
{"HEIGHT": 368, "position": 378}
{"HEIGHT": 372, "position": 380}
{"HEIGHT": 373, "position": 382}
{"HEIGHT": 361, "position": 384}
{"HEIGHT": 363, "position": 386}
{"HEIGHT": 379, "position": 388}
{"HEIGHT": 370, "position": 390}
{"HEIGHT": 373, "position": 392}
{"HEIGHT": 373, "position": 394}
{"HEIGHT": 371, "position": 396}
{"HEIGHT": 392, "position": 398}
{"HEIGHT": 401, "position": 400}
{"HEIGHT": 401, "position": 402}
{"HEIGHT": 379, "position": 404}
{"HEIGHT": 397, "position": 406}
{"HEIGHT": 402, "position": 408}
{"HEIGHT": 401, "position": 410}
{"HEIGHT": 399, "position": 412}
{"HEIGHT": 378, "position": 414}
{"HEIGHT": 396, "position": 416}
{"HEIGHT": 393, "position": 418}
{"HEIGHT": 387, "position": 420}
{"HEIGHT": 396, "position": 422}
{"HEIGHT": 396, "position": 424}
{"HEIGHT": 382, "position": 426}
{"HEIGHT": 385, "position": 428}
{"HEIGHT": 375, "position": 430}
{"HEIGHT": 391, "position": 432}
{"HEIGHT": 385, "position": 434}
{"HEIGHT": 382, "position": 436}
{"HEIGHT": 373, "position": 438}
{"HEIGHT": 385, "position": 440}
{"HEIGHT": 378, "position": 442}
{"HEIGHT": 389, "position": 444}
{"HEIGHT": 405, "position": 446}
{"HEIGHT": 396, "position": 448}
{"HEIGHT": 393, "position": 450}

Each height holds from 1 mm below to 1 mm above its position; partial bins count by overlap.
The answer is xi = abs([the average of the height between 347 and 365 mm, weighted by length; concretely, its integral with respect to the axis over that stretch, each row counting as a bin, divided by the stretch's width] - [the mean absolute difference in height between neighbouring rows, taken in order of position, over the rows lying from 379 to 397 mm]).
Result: 308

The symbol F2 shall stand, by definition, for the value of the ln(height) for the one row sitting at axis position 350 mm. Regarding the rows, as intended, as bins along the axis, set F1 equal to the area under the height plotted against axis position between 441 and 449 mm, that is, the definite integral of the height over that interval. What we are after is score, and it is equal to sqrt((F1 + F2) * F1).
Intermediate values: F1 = 3136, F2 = 5.60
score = 3139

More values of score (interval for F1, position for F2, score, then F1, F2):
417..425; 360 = 3147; 3144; 5.87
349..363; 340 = 4415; 4412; 5.58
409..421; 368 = 4711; 4708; 5.90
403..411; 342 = 3161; 3158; 5.54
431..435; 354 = 1555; 1552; 5.72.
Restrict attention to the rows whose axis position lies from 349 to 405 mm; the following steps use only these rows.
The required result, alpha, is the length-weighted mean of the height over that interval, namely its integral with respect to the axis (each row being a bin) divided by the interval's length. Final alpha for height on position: 357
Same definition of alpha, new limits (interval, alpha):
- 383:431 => 385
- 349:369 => 329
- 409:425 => 393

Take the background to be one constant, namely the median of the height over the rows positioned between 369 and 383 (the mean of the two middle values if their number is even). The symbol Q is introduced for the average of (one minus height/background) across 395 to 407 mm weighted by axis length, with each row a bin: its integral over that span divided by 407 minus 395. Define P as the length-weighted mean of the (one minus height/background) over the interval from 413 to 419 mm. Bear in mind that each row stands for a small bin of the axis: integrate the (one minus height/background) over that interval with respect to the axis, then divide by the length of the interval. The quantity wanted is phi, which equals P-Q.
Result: 0.00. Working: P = -0.090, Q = -0.09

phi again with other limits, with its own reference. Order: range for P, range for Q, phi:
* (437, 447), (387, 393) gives -0.03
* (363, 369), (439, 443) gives 0.06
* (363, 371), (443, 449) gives 0.10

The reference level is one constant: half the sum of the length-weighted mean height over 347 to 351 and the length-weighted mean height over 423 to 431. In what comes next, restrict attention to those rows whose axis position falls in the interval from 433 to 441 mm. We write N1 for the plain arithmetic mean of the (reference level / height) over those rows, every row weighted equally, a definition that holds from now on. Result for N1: 0.85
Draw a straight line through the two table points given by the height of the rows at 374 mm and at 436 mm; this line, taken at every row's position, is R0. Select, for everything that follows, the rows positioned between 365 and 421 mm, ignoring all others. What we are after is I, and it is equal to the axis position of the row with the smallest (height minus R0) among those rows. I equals 376 mm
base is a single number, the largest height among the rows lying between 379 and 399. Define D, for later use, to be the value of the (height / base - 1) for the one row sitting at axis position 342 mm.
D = -0.35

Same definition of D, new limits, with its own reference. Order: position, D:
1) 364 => -0.07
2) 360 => -0.10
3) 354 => -0.22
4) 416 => 0.01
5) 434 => -0.02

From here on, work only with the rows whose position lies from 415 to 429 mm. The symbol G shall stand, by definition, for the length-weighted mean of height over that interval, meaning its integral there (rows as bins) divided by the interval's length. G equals 391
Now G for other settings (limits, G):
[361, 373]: 356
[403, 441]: 389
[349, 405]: 357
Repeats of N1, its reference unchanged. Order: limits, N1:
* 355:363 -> 0.95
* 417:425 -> 0.82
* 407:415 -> 0.82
